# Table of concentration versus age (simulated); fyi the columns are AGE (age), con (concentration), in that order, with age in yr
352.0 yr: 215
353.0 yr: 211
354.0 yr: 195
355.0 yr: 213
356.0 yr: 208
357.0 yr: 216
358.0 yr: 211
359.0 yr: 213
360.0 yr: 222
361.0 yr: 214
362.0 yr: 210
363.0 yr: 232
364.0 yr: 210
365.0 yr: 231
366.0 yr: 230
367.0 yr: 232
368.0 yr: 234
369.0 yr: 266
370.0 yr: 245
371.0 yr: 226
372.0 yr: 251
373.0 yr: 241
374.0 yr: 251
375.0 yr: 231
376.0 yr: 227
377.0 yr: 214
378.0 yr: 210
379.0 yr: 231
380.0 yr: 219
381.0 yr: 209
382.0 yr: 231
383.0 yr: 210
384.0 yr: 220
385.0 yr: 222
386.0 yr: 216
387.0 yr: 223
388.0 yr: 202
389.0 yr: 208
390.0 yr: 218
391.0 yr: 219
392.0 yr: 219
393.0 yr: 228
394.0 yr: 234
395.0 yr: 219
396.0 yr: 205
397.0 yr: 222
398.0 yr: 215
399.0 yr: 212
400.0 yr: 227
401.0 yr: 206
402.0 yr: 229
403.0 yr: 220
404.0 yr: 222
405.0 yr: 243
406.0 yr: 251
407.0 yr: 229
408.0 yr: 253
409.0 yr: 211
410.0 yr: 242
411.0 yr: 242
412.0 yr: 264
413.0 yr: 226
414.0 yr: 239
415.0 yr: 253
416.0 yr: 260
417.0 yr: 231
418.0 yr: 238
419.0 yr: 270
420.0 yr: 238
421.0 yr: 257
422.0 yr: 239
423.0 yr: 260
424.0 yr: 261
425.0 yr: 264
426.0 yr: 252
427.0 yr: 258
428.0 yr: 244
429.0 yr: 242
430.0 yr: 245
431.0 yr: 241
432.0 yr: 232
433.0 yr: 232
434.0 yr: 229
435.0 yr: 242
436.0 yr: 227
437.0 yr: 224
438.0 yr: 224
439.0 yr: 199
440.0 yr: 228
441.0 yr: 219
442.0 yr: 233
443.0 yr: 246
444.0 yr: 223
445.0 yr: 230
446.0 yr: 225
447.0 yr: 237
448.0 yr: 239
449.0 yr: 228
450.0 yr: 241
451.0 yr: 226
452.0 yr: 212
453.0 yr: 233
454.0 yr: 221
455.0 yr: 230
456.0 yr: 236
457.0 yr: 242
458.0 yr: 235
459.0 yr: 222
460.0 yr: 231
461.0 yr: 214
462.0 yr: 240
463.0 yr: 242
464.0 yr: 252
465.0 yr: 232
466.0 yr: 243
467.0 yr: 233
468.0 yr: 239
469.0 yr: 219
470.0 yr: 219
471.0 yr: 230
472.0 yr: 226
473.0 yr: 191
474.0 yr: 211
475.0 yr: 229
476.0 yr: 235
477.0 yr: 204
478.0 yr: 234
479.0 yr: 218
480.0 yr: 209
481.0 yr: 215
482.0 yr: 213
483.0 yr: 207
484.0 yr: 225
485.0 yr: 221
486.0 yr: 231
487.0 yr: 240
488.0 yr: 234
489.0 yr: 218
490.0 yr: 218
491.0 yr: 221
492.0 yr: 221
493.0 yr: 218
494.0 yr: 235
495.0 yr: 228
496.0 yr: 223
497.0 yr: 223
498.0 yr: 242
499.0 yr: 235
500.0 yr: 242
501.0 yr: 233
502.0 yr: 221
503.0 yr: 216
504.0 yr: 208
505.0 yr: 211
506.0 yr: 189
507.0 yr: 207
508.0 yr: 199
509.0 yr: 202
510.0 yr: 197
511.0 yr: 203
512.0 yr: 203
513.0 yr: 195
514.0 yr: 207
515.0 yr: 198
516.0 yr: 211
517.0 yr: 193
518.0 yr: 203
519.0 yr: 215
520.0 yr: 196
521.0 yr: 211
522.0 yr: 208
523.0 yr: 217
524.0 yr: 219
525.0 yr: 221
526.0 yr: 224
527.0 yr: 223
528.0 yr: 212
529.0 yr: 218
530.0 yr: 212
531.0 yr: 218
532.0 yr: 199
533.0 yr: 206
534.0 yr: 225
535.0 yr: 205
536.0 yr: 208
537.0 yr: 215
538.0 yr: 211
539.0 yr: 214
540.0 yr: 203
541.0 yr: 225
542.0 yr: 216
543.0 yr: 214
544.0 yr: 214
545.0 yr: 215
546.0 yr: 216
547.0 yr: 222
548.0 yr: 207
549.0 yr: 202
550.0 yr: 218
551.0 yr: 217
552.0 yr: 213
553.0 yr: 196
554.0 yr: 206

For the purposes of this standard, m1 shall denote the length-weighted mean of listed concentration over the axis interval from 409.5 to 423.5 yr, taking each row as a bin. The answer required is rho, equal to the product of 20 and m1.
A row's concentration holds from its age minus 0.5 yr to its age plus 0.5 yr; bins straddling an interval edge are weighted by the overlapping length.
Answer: 4941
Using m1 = 247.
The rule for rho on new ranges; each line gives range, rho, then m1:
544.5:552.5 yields 4275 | 214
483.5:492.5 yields 4509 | 225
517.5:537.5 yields 4255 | 213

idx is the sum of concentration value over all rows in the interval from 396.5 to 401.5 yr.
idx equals 1082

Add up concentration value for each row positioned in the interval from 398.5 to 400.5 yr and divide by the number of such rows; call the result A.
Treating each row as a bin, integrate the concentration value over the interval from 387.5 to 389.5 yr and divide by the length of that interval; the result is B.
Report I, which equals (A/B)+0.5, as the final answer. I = 1.57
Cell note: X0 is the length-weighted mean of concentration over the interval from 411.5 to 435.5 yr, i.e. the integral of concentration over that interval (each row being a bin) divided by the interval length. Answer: 247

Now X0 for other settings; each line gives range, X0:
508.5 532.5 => 209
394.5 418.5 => 232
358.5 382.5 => 228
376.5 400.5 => 218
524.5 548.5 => 214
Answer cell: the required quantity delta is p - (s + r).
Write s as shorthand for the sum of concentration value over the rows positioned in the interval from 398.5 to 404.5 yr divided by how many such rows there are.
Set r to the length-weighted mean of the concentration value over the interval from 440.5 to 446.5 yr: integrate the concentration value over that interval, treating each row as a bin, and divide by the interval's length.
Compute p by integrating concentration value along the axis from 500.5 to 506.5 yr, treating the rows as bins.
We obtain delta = 829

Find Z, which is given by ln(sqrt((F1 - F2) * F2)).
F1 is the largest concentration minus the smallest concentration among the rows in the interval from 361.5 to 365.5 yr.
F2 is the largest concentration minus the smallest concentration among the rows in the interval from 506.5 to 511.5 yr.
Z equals 2.39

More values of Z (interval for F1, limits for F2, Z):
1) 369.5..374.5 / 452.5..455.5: 2.52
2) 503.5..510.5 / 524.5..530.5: 2.39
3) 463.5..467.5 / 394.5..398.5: 1.97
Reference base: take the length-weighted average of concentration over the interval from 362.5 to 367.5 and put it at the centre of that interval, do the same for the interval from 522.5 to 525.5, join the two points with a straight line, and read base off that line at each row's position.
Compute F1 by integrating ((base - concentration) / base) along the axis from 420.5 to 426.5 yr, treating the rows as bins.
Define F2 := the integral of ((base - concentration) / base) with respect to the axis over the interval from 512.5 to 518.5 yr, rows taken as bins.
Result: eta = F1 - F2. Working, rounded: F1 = -0.84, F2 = 0.50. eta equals -1.3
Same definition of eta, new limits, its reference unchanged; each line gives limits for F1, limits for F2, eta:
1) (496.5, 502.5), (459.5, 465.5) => 0.0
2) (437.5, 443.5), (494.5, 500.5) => 0.3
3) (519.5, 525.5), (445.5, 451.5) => 0.5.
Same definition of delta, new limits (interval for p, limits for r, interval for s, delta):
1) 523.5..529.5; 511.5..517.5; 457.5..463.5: 885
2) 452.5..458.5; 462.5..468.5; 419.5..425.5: 904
